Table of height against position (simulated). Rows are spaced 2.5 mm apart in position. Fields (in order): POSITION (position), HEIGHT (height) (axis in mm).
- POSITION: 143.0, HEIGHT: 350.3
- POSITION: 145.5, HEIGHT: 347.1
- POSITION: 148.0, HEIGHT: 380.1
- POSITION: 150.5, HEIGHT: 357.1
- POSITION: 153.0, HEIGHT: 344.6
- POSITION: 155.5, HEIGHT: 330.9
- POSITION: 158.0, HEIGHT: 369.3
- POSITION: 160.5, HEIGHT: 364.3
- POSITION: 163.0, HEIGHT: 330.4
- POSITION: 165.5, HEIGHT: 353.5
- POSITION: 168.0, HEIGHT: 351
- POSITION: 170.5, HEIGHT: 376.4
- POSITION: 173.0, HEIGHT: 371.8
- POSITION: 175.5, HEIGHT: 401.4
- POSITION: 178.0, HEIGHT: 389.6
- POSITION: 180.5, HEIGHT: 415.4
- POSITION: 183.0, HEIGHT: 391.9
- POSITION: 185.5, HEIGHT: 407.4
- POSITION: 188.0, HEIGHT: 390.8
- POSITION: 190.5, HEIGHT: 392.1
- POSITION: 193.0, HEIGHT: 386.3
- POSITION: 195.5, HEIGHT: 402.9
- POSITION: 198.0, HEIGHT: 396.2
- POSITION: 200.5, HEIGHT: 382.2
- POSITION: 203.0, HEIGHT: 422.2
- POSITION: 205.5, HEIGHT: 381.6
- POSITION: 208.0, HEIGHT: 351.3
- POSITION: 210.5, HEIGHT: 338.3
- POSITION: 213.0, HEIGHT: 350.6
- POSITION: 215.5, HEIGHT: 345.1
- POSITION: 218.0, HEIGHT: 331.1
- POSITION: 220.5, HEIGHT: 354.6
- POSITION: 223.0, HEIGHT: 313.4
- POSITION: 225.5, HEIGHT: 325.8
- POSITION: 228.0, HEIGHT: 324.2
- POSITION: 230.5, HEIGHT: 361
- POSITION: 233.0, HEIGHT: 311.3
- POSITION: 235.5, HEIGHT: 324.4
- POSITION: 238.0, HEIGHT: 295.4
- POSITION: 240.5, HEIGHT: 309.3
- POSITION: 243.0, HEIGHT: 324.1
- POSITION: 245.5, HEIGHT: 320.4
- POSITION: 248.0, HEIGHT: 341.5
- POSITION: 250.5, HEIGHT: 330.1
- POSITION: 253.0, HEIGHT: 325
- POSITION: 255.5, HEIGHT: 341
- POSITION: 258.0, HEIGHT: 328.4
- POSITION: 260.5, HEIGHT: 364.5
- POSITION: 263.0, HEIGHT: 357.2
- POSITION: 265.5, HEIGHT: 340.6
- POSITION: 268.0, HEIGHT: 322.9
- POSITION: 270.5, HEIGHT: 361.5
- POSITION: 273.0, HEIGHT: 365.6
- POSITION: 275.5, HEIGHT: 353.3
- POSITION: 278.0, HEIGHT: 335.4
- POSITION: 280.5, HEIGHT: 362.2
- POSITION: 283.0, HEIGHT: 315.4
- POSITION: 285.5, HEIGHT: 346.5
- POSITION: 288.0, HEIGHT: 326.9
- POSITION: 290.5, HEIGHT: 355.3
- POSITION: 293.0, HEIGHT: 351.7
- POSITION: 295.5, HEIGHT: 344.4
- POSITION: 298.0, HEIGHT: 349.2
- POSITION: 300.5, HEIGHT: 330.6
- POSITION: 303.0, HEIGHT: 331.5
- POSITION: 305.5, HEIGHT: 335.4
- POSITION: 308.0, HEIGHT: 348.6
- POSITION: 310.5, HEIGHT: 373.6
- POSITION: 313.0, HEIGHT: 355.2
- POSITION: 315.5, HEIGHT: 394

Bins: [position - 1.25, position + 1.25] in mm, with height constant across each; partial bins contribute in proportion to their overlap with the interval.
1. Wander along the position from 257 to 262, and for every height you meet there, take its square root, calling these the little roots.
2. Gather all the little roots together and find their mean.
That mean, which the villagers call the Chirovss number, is 18.6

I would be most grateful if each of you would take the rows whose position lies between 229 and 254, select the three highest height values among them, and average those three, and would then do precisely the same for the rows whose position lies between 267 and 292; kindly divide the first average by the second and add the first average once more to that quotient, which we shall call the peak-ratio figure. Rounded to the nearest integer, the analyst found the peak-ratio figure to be 345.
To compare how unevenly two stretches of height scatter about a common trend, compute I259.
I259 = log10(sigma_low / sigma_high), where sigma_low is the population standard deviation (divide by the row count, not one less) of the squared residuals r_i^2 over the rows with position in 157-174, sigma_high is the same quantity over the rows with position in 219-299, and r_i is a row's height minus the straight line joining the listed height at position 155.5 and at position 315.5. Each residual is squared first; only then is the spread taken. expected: -0.3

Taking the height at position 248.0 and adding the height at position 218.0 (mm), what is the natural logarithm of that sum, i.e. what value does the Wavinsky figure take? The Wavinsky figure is 6.51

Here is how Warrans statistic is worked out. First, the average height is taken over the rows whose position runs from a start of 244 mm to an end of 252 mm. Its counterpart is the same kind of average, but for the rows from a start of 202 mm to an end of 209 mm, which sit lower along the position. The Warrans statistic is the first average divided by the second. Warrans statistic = 0.86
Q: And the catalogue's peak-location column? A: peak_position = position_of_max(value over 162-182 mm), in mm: 180.5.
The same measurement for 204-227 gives 205.5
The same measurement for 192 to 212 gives 203.0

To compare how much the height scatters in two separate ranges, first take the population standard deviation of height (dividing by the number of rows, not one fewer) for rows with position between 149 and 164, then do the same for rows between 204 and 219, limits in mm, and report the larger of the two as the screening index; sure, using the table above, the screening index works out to 15.9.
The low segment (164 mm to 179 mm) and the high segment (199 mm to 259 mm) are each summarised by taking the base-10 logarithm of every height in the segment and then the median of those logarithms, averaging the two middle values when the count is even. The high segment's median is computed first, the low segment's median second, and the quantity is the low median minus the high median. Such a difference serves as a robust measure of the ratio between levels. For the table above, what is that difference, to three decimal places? 0.054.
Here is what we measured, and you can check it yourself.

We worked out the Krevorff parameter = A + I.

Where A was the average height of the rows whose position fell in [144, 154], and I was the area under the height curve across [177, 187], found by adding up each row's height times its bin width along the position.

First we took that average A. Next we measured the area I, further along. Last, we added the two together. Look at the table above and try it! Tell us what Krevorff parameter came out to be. 4368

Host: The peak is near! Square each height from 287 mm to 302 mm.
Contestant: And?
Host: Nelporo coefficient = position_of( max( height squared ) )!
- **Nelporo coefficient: 290.5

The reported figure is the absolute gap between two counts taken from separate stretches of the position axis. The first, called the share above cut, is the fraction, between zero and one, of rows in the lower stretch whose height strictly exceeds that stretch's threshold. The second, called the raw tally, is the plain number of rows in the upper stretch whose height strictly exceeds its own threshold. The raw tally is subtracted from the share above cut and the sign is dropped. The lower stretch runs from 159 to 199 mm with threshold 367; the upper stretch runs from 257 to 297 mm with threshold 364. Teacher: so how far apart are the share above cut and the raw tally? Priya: 1.25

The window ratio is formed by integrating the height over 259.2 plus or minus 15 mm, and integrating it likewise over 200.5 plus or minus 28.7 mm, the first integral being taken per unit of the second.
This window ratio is 0.48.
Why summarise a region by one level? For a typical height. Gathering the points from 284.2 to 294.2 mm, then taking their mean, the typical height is 345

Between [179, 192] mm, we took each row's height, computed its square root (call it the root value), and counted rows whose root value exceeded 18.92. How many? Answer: 5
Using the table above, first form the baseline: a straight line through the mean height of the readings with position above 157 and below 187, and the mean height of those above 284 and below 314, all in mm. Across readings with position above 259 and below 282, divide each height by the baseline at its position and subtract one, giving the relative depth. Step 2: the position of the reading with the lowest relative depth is 268.0 mm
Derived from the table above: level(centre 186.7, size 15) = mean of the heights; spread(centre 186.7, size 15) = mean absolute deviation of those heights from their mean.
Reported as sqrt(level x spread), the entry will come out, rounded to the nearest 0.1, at 61.1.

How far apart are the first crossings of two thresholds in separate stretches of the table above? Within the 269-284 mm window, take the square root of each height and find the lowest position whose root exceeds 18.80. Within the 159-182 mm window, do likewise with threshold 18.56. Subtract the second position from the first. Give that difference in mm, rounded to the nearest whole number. 110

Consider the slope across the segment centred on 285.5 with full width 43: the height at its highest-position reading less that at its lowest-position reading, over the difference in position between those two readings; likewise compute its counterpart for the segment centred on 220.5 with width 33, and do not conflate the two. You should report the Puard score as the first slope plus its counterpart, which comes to -2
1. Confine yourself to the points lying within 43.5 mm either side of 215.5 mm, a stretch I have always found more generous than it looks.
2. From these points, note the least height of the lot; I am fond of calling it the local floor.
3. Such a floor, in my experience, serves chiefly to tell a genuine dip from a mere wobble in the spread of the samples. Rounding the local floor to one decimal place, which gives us 295.4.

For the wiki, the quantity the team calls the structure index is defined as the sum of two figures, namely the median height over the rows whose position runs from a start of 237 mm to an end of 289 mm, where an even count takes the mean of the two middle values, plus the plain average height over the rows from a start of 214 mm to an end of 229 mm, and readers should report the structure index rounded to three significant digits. 668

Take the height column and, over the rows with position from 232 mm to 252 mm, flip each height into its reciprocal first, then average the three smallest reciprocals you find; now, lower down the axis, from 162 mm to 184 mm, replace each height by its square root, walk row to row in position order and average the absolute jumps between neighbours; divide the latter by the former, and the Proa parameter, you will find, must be 156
